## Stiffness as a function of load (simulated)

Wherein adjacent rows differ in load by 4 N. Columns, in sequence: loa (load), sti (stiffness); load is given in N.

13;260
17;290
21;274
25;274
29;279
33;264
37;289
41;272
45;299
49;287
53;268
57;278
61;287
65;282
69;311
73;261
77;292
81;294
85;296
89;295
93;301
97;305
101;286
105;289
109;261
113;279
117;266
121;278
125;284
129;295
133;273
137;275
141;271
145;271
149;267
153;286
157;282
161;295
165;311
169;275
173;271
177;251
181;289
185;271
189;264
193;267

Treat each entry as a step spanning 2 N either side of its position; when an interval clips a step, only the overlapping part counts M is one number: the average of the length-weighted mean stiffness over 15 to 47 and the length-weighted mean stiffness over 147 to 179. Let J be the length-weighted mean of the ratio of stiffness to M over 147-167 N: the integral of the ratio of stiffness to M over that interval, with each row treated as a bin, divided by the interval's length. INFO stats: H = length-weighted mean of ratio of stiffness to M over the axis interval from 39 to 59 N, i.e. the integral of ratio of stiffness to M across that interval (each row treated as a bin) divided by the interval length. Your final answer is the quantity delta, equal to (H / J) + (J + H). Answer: 3.01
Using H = 1.003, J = 1.03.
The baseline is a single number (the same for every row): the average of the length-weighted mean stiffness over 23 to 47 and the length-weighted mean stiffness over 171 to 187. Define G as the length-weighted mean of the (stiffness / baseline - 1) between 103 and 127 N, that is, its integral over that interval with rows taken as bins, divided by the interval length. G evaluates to 0.004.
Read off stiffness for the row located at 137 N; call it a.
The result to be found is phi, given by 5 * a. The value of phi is 1375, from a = 275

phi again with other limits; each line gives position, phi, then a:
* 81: 1470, 294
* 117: 1330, 266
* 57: 1390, 278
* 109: 1305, 261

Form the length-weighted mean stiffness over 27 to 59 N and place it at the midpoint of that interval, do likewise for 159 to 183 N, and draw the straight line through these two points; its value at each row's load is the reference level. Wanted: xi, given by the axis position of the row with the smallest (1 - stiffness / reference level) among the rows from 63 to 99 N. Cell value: 69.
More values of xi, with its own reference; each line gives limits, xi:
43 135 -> 69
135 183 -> 165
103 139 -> 129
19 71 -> 69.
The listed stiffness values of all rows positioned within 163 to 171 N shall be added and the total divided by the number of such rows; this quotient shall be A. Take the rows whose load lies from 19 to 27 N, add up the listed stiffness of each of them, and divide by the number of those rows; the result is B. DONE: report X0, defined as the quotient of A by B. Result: 1.07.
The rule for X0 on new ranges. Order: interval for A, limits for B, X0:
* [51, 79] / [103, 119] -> 1.03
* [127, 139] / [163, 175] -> 0.98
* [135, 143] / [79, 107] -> 0.92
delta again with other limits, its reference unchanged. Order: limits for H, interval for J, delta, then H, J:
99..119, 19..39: 2.97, 0.987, 0.99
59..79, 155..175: 3.05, 1.024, 1.02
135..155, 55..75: 2.96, 0.979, 1.01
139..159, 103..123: 2.97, 0.984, 0.98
